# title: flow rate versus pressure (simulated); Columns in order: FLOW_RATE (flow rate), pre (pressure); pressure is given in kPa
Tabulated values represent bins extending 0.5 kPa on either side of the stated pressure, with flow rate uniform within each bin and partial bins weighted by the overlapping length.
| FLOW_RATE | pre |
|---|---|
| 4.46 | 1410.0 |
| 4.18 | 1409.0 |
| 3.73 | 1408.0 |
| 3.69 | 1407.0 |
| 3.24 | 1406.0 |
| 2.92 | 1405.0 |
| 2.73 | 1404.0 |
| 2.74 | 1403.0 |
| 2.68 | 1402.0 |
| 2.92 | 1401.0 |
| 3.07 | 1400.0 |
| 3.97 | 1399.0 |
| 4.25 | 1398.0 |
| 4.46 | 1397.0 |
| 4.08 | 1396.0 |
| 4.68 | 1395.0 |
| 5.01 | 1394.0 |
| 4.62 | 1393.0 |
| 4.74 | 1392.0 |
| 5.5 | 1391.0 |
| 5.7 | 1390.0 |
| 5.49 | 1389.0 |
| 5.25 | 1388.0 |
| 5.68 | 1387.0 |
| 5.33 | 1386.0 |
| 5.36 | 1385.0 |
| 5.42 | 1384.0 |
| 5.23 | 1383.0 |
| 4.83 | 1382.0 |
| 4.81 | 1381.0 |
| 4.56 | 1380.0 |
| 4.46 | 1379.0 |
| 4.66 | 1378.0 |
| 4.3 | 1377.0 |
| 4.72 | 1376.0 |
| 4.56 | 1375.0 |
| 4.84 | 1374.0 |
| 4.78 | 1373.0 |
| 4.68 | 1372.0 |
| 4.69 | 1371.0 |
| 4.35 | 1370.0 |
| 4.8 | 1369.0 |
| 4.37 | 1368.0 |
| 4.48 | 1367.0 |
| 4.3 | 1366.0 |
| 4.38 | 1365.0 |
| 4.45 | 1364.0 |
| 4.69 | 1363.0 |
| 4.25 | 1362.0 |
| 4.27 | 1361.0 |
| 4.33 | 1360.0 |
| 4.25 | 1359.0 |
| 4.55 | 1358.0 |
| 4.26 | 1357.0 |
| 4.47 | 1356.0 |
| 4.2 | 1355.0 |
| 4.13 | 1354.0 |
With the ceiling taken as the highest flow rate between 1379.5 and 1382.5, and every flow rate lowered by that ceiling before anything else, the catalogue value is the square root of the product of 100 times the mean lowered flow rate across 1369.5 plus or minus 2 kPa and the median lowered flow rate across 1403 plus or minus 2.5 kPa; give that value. 7.6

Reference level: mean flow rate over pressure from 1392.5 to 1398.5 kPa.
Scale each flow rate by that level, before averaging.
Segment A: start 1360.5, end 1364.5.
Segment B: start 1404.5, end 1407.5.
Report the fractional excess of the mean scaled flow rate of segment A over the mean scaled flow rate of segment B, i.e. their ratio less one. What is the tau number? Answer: 0.34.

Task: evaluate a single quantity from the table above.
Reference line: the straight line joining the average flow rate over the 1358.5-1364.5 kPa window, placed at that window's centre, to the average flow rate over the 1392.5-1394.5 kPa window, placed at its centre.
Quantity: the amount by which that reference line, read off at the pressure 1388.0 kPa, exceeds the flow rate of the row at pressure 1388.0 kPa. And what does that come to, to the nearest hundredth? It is -0.51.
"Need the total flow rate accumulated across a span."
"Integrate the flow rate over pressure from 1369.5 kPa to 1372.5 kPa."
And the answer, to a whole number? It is 14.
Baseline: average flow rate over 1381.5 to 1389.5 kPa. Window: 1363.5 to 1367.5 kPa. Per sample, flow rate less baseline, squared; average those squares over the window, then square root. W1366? 0.92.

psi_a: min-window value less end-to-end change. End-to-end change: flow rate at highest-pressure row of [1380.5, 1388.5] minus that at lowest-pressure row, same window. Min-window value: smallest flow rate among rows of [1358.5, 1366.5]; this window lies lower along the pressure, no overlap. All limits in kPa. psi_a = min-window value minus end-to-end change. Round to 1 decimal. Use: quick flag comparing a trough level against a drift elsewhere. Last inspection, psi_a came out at 3.8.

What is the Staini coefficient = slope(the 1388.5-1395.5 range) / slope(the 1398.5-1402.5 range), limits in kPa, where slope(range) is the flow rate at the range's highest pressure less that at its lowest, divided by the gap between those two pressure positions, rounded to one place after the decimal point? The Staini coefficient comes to 0.3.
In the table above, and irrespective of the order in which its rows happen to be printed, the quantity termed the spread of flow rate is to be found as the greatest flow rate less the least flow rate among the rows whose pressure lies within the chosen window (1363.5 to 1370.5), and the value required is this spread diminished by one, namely -0.50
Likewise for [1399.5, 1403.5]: -0.61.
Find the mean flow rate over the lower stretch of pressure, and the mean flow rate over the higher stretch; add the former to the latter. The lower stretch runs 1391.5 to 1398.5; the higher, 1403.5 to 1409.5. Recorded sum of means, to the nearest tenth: 8.0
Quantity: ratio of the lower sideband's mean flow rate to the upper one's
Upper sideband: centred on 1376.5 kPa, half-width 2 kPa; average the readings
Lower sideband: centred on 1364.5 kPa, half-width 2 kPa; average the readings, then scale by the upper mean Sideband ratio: 1.0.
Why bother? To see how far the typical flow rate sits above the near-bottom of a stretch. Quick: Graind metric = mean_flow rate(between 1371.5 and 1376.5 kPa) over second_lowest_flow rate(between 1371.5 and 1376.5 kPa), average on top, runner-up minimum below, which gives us 1.01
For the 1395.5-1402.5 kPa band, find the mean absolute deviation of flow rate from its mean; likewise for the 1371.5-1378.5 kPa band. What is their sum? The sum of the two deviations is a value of 0.76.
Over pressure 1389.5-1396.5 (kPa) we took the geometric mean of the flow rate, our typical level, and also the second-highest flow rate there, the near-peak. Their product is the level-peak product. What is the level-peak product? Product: 26.8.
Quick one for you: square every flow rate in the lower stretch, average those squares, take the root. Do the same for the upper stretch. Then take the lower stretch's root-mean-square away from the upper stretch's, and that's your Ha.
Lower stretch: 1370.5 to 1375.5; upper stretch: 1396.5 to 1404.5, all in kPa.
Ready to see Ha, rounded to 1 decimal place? -1.3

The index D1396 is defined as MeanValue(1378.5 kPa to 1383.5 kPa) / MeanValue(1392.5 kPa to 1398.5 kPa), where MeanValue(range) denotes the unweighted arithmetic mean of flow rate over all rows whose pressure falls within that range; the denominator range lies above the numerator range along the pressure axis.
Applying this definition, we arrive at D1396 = 1.06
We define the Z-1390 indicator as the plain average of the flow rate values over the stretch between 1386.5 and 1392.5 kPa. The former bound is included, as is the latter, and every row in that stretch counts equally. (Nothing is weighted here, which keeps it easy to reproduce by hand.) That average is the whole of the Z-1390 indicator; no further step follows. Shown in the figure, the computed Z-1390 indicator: 5.4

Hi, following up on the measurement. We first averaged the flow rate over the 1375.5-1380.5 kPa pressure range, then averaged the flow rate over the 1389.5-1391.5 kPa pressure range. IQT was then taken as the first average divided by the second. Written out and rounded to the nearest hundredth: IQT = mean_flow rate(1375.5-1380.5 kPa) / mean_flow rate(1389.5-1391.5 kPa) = 0.81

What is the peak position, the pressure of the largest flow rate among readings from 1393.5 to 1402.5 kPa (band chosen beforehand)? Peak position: 1394.0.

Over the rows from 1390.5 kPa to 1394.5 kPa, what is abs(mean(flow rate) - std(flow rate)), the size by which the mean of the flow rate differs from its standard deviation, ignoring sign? 4.6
